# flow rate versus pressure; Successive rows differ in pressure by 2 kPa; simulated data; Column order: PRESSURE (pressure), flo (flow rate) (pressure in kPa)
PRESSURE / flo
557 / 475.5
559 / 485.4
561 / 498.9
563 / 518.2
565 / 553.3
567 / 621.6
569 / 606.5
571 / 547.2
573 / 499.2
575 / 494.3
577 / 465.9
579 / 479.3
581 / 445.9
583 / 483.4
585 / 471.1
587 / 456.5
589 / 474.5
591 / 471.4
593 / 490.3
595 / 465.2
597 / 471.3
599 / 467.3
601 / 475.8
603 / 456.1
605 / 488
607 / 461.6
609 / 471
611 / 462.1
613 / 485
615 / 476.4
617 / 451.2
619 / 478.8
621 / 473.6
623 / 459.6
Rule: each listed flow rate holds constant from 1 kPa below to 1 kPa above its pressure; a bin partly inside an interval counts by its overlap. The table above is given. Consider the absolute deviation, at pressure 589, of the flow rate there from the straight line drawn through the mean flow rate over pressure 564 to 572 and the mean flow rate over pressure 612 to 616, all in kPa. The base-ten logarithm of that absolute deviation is 1.79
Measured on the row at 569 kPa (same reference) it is 1.42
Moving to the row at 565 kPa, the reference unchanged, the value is 1.55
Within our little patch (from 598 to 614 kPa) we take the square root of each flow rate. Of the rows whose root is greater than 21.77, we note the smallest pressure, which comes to 601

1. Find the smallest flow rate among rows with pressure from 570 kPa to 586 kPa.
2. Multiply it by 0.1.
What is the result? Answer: 44.6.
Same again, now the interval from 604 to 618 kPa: 45.1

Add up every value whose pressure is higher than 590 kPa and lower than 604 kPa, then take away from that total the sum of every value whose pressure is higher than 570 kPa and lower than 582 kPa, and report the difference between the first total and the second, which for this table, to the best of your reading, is 366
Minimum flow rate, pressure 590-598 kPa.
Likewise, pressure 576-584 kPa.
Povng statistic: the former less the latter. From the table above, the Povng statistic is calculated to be 19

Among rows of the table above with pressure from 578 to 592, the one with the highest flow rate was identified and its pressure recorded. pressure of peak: 583 kPa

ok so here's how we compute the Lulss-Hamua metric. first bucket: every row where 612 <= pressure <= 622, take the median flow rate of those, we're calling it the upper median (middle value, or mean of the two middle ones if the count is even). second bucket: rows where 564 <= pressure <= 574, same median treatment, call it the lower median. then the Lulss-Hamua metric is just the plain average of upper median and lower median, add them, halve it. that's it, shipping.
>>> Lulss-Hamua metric 515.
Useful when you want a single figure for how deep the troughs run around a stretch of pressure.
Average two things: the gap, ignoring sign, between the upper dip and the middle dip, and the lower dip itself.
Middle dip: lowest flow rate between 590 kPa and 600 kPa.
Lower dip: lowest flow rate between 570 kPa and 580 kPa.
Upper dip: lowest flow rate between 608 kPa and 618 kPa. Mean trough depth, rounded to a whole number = 240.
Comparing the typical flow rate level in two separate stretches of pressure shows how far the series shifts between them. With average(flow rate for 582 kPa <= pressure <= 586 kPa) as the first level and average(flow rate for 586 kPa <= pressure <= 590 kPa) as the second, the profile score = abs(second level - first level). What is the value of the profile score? 12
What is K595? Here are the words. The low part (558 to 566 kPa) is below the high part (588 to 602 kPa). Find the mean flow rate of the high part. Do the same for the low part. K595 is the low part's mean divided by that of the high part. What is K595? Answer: 1.09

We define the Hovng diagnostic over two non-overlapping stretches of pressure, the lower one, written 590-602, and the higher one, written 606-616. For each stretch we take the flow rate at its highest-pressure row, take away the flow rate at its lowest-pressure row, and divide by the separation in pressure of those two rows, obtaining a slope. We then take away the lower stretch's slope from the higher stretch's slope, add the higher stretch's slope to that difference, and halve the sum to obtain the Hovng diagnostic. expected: 2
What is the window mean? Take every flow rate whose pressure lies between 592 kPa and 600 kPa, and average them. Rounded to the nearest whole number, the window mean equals 474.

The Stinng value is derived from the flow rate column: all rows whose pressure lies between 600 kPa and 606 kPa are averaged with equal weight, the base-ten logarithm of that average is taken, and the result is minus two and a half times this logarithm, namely -6.69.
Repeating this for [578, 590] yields -6.68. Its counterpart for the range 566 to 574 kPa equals -6.89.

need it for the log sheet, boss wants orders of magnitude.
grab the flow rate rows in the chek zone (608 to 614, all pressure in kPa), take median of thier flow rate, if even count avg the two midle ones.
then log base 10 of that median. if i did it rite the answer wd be 2.67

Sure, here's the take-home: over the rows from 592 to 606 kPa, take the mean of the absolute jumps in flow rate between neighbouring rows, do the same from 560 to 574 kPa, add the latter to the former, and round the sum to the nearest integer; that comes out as 57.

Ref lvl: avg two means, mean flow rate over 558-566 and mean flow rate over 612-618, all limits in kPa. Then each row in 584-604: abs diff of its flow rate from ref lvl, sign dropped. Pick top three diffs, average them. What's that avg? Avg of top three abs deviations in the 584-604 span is 33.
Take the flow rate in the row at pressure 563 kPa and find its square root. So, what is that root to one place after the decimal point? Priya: 22.8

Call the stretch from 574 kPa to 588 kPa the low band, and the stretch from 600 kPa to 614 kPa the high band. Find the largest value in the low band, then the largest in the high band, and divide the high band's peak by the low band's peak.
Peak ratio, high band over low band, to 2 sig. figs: 0.99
